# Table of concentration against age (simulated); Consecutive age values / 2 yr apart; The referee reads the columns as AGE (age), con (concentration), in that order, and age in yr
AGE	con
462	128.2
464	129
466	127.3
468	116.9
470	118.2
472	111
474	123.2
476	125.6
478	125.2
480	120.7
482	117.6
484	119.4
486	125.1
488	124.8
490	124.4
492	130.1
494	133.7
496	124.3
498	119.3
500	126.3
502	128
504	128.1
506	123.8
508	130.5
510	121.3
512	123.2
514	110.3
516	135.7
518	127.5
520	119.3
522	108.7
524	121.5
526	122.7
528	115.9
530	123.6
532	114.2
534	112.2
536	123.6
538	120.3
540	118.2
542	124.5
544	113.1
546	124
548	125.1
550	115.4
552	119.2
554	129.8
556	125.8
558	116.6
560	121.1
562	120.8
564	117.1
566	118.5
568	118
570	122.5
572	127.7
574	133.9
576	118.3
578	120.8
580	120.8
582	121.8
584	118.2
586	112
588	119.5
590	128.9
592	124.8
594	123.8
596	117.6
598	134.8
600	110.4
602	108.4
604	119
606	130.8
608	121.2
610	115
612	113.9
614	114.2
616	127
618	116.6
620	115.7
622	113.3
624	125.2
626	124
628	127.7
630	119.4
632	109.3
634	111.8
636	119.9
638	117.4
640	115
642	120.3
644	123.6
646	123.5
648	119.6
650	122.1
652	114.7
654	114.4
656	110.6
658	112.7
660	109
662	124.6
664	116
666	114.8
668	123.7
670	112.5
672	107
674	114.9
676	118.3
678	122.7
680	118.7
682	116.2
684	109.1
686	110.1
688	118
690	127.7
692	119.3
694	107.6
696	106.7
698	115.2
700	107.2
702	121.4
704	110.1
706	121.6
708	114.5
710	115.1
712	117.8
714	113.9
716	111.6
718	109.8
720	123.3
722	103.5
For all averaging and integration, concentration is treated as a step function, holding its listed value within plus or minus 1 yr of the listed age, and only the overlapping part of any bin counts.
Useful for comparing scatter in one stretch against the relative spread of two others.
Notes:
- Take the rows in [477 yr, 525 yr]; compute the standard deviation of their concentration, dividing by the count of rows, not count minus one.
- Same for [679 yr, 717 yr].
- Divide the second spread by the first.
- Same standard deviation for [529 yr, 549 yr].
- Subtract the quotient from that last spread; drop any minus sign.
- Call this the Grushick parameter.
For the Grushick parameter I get 3.9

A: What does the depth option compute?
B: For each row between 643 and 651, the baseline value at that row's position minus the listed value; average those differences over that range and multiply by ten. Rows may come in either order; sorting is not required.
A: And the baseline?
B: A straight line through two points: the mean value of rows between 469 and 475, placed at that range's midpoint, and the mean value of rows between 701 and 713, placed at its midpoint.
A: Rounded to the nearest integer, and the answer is -53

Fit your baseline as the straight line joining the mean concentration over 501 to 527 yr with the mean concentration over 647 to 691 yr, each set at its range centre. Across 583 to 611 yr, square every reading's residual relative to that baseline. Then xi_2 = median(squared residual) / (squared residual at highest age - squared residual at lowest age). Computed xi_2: 1.9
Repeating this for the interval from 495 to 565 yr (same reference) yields 1.0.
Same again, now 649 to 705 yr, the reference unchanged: -5.7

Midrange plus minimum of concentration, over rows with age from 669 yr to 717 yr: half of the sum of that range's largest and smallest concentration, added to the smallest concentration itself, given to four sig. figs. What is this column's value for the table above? 223.9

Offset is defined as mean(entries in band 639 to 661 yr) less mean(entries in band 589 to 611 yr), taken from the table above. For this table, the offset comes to -4.5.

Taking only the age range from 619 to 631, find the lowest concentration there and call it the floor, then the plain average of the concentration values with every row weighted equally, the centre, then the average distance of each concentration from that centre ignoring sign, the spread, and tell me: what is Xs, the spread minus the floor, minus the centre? -229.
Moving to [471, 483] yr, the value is -227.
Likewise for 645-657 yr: -224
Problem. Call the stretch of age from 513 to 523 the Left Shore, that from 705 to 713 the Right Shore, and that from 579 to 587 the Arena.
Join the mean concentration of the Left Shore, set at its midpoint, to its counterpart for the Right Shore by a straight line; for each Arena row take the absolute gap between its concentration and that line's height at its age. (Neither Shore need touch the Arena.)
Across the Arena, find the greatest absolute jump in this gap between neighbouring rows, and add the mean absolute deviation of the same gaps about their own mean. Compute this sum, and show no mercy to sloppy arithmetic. 8.2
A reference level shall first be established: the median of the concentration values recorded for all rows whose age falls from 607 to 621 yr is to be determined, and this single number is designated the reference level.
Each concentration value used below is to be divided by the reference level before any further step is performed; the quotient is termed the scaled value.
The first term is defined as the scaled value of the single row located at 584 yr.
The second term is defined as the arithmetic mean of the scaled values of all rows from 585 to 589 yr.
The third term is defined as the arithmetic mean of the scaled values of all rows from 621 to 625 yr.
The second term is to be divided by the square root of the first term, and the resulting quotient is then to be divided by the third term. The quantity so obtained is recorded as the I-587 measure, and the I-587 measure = 0.96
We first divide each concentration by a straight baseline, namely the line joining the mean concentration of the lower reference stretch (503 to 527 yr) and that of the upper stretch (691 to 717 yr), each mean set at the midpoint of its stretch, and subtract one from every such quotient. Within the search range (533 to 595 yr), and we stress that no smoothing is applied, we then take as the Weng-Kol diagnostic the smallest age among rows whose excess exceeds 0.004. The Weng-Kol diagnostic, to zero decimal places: 536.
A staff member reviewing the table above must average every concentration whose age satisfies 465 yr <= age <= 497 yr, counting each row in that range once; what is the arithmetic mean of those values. 123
